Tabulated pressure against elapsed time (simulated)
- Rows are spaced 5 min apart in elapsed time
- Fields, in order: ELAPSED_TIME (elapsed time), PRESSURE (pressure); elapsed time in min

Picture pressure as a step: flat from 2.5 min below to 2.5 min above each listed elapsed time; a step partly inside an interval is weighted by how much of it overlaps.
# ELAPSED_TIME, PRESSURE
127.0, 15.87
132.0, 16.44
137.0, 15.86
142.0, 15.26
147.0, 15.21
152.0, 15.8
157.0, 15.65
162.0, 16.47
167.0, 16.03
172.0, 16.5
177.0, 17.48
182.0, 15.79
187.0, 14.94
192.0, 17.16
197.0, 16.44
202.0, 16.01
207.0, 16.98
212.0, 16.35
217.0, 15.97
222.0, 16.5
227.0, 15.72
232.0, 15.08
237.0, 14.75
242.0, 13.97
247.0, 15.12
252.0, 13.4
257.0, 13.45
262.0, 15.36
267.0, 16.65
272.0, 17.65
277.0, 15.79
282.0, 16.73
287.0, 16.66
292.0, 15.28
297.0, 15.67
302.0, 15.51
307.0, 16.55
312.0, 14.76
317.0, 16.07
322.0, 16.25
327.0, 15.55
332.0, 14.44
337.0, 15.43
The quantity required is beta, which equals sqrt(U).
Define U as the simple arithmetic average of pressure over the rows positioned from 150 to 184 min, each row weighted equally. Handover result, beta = 4.03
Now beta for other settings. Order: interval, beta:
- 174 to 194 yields 4.04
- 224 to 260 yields 3.81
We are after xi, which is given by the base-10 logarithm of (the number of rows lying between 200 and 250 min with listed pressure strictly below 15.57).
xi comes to 0.6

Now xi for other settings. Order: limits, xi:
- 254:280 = 0.3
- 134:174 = 0.3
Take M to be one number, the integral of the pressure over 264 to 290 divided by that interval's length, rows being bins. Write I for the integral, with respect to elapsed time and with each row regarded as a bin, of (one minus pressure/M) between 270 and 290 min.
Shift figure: 0.0 min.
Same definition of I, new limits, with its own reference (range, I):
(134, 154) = 1.3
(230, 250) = 2.3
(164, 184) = 0.2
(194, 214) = 0.2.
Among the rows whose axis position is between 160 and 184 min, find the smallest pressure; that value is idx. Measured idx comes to 15.79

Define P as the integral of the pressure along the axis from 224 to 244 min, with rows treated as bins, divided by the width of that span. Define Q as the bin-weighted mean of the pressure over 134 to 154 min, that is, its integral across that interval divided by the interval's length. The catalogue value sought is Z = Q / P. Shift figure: 1.04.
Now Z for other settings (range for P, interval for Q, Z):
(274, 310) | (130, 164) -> 0.99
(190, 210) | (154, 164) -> 0.96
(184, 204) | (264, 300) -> 1.01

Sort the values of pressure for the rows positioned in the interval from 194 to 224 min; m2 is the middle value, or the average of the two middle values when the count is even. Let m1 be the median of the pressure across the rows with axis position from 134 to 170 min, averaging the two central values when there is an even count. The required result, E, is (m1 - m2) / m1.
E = -0.038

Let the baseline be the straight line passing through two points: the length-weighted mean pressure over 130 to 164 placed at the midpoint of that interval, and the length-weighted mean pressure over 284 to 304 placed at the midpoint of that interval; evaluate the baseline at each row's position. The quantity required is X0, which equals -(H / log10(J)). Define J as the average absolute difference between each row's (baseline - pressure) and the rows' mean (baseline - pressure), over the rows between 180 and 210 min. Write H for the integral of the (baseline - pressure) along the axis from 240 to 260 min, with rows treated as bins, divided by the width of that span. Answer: 9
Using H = 1.8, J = 0.64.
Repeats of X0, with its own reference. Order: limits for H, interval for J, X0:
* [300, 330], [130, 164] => 0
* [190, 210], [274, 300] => -3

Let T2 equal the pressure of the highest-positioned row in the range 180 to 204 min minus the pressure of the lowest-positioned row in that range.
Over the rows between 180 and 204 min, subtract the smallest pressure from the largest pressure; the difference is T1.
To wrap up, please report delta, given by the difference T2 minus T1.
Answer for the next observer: -2.0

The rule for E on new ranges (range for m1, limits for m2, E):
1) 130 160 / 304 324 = -0.028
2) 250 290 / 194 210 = -0.014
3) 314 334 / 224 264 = 0.057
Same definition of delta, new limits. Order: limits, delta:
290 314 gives -2.3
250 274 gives 0.0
